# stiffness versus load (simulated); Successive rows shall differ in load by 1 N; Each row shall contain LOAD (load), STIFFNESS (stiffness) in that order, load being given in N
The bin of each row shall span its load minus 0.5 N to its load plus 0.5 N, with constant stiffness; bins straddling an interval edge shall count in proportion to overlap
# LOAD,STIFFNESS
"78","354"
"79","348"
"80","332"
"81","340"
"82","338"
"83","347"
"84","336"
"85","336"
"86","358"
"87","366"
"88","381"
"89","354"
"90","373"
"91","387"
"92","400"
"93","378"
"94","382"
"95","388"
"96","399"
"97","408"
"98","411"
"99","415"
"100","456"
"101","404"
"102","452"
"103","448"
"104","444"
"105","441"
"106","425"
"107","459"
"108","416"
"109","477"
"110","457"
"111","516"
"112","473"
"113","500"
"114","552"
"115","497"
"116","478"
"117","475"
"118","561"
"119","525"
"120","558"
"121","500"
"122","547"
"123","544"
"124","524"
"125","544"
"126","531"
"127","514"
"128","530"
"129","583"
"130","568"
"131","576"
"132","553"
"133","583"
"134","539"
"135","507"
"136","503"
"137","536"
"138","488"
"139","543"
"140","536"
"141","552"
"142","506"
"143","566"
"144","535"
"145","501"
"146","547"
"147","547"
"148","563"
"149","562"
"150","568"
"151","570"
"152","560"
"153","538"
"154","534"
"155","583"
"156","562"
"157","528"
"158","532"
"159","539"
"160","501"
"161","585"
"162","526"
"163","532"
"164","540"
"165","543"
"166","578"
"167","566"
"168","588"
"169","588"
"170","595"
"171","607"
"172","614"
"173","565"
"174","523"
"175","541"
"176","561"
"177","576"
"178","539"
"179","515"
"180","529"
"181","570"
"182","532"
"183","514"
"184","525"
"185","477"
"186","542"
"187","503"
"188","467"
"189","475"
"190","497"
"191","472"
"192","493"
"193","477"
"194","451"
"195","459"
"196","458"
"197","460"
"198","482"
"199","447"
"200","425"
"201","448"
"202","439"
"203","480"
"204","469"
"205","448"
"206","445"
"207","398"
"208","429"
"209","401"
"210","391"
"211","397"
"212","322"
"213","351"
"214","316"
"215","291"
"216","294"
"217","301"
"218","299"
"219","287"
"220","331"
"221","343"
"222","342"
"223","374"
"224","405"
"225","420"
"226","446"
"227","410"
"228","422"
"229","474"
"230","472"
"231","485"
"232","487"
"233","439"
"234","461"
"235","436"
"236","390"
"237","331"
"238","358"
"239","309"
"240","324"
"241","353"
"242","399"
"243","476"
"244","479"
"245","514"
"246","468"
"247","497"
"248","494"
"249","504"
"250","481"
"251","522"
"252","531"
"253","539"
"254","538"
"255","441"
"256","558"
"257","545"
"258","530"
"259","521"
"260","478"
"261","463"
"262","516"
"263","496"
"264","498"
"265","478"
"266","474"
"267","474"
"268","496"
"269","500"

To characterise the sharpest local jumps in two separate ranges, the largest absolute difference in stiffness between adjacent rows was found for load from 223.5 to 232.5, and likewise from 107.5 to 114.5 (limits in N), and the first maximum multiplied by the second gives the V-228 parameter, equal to 3172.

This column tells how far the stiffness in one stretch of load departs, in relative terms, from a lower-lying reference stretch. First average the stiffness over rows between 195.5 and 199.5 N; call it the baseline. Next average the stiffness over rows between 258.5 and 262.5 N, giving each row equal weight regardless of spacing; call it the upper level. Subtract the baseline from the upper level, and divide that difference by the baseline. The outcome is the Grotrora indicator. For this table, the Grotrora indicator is 0.1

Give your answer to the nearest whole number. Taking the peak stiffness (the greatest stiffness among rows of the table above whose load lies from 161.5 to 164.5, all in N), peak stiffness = 540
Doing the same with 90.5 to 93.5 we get 400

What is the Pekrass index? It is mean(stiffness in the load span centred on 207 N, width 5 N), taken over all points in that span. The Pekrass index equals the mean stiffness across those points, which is 424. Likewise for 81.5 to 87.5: 347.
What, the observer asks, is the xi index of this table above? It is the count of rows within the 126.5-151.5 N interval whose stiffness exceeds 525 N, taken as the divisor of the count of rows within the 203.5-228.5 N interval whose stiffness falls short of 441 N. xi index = 1.1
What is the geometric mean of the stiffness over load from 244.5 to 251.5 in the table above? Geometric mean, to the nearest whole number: 497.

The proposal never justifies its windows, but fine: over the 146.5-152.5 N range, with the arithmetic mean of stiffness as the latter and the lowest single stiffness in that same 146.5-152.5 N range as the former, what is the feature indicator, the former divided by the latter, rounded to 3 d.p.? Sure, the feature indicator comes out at 0.974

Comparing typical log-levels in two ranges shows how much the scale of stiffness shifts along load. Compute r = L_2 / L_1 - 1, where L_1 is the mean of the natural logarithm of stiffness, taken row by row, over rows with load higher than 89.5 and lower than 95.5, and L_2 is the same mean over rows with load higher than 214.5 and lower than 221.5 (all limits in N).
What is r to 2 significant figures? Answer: -0.038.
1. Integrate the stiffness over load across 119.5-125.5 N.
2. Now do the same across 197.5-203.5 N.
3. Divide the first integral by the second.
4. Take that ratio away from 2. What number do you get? 0.82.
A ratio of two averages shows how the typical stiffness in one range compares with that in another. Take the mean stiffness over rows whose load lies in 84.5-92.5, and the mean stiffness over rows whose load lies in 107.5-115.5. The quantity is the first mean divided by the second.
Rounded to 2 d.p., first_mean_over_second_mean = 0.76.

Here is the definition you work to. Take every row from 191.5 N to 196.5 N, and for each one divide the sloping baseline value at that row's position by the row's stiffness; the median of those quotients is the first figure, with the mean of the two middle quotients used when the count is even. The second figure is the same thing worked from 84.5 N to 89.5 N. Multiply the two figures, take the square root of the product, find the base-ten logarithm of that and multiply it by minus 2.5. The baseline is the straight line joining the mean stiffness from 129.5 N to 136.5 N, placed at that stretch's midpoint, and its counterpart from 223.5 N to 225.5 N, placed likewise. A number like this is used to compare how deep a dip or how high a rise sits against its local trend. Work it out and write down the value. -0.29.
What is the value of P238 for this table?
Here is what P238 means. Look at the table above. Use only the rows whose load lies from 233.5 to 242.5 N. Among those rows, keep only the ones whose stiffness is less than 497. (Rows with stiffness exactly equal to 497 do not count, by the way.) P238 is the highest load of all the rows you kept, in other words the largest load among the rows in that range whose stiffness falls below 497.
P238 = 242 N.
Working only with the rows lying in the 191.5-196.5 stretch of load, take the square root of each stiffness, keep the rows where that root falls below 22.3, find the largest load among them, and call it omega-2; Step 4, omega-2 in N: 196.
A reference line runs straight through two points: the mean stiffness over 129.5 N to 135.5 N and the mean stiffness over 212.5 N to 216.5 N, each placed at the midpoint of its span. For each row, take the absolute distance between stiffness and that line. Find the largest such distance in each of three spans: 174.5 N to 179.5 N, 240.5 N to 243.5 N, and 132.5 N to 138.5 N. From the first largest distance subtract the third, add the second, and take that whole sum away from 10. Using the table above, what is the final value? -339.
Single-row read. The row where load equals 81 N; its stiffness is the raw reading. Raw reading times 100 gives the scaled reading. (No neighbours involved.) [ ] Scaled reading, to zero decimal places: 34000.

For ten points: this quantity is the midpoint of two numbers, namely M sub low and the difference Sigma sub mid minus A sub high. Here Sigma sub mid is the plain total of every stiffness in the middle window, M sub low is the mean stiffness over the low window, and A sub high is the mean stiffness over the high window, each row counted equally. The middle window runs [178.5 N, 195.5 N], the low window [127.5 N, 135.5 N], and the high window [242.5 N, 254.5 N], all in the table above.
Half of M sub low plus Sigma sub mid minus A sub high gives 4275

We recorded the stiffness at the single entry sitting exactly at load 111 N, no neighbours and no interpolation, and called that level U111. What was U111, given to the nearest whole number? 516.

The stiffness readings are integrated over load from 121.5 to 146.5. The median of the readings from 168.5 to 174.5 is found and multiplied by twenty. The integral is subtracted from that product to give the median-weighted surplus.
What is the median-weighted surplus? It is -1626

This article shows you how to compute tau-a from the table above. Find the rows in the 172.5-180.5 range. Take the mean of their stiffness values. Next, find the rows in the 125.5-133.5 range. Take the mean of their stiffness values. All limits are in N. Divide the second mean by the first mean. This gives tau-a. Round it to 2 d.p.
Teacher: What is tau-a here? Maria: 1.02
